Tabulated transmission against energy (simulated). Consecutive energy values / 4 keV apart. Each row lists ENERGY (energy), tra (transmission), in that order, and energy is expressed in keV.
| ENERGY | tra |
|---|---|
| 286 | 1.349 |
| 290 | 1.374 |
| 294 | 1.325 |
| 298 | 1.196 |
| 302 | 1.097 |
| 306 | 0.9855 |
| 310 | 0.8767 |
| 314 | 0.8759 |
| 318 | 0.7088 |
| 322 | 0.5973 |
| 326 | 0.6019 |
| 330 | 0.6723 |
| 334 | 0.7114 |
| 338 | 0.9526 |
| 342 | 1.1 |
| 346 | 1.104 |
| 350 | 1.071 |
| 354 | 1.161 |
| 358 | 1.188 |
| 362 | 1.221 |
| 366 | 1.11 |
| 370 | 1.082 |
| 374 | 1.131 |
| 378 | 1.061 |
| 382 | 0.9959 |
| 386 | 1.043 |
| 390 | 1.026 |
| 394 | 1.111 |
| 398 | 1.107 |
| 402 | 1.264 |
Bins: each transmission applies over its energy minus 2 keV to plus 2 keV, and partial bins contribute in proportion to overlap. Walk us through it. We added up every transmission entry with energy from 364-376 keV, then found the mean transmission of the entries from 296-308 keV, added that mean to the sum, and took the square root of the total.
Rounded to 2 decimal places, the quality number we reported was 2.10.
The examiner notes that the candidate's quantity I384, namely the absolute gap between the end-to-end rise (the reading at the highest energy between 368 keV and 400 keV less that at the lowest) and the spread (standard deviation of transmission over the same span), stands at 0.0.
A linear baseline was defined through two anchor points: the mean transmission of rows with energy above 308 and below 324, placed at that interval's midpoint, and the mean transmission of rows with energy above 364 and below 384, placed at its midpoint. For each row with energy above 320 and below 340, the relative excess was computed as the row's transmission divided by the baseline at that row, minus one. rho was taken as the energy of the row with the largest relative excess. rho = 338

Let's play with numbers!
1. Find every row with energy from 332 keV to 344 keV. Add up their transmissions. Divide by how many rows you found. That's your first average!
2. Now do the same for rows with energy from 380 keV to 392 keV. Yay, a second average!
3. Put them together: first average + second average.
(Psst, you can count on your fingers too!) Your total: 1.94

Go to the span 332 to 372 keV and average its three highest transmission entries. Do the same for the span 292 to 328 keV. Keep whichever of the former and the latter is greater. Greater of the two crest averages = 1.21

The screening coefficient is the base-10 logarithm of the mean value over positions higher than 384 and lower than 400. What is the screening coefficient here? 0.030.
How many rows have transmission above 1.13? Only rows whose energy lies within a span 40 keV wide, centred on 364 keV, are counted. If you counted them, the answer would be 4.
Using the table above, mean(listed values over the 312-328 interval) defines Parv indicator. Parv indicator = 0.70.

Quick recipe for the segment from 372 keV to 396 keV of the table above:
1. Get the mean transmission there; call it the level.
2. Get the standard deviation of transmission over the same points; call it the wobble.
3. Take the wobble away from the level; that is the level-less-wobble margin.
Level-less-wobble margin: 1.01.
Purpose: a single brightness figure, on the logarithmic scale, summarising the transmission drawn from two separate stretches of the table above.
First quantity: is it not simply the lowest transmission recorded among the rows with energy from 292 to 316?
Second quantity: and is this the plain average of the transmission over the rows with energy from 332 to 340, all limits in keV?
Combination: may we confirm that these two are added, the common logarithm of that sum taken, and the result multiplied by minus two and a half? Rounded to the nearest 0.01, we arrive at -0.58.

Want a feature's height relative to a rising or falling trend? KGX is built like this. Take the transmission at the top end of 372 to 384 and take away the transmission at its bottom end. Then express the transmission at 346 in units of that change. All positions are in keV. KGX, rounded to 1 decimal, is -8.2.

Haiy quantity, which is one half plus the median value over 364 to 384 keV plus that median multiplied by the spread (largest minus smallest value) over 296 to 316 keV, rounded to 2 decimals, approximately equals 1.93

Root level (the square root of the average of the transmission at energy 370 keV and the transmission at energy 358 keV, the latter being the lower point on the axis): 1.07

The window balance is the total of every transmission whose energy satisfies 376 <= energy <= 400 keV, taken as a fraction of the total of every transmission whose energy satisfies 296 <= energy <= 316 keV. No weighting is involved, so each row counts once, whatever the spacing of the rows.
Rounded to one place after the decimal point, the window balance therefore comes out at 1.3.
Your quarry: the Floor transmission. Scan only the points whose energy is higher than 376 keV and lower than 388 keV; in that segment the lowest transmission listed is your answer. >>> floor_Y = 0.9959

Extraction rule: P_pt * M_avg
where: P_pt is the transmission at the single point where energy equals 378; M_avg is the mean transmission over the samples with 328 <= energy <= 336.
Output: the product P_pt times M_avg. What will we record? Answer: 0.7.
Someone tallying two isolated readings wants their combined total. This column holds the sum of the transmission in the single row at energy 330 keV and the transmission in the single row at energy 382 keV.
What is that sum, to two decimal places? 1.67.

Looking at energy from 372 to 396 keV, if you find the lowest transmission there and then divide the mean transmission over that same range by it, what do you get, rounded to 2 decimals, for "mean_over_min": 1.07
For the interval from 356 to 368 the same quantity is 1.06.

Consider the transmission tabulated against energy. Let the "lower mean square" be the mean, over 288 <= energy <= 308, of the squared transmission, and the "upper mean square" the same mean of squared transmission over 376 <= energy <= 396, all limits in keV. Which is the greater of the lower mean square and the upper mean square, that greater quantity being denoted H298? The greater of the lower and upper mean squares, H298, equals 1.45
